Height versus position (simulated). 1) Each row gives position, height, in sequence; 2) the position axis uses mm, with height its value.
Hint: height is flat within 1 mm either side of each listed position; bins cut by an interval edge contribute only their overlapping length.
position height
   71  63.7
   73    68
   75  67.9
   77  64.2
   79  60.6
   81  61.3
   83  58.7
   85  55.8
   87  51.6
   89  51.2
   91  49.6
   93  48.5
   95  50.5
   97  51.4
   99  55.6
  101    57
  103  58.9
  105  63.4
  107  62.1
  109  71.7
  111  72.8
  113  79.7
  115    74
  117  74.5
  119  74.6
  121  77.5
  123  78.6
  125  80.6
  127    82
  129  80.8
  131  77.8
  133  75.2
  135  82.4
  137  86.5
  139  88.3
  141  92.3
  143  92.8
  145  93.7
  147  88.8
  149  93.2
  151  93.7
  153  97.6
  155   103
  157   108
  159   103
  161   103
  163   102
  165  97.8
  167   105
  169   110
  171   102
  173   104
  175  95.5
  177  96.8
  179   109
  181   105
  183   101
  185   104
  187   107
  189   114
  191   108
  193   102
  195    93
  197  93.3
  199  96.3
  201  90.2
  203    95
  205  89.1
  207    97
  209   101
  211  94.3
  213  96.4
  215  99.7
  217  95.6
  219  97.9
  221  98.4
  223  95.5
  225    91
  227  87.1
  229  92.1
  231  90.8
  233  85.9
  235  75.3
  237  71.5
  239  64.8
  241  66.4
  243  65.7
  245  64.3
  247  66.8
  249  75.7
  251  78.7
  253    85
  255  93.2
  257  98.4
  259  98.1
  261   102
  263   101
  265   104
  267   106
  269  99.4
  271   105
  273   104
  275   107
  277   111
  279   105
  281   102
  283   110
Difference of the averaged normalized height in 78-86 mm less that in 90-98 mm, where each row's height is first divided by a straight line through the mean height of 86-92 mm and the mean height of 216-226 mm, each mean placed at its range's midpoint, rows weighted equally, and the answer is 0.3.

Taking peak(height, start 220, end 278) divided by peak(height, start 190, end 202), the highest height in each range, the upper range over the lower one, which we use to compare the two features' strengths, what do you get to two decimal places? 1.03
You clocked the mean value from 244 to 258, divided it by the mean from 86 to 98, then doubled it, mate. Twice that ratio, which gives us 3.18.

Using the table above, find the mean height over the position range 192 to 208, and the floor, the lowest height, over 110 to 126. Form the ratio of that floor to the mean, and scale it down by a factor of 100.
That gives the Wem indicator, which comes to 0.0077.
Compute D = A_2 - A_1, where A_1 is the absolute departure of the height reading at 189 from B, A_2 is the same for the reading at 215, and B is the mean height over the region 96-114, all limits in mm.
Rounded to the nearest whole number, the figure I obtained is -14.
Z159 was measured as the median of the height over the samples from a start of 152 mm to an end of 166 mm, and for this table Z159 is 103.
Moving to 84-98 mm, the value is 51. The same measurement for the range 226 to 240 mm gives 86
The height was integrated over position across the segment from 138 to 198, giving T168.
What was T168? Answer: 6014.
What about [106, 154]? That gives 3942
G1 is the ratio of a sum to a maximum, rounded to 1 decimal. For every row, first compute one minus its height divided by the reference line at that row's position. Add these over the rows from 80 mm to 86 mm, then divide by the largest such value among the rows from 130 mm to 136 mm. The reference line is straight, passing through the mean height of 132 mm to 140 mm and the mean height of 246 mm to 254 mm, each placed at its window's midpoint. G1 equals 9.9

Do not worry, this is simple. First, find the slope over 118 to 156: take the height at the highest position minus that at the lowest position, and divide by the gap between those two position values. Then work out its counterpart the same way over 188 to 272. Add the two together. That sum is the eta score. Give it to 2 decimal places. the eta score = 0.68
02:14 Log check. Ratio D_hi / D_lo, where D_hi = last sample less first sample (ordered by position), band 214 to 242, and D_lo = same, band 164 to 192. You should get -3.3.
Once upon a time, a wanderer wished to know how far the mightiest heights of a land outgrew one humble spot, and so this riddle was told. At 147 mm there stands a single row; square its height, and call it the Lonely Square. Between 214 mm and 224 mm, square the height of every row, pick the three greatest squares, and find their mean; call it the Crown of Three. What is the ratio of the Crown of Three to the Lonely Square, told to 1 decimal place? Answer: 1.2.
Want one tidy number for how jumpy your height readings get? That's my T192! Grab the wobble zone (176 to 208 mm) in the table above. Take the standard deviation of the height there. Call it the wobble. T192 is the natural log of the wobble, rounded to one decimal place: 2.0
